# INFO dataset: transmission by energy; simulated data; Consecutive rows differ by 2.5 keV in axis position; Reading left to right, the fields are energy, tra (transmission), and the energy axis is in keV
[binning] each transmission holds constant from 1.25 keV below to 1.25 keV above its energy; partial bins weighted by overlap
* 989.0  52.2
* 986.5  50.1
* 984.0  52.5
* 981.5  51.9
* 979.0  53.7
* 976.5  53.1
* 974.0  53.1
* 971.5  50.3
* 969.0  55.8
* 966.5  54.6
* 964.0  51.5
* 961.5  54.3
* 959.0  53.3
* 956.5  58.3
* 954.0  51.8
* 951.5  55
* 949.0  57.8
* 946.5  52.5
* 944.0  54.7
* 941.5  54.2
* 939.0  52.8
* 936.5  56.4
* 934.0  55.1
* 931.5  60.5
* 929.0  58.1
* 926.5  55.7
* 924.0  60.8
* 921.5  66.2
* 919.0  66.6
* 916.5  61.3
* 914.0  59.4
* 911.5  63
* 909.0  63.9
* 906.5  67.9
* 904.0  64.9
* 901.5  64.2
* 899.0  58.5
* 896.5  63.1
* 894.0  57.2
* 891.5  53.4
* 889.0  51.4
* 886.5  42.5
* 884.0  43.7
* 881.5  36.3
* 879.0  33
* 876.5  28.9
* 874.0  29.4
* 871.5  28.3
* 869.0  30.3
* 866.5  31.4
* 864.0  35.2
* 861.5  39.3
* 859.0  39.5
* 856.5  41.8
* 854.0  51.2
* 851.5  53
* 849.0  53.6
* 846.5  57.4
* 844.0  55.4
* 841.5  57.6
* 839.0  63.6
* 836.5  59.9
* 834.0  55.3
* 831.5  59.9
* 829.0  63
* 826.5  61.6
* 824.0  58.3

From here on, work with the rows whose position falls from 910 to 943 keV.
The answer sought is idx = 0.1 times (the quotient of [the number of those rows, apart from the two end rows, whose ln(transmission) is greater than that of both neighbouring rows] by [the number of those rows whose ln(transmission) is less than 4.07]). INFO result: 0.050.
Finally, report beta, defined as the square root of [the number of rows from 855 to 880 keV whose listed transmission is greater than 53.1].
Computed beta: 0.00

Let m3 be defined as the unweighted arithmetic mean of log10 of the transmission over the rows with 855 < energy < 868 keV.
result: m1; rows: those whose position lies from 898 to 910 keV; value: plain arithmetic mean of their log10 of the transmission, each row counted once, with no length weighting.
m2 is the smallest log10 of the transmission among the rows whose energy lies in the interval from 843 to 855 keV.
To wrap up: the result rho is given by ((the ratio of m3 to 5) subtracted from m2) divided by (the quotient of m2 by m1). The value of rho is 1.473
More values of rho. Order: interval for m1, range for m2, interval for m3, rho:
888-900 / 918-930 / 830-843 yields 1.397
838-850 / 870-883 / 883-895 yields 1.349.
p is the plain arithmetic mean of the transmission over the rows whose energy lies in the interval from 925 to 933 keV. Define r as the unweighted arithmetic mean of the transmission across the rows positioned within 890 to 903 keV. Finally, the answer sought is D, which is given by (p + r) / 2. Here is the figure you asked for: 59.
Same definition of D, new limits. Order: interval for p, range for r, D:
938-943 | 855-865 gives 46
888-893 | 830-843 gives 56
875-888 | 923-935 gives 47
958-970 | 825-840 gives 57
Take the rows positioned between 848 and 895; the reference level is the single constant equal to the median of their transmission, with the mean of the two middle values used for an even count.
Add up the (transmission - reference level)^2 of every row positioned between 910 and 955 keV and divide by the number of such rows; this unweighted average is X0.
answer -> 357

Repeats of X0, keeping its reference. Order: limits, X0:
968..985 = 182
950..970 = 224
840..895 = 121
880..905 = 286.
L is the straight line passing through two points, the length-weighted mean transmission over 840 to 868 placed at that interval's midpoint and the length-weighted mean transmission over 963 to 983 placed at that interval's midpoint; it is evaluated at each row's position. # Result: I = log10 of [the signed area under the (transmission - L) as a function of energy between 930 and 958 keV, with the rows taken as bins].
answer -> 2.0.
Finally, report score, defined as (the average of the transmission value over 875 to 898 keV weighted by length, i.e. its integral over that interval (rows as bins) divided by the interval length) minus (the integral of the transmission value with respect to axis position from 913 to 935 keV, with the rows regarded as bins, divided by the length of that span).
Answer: -15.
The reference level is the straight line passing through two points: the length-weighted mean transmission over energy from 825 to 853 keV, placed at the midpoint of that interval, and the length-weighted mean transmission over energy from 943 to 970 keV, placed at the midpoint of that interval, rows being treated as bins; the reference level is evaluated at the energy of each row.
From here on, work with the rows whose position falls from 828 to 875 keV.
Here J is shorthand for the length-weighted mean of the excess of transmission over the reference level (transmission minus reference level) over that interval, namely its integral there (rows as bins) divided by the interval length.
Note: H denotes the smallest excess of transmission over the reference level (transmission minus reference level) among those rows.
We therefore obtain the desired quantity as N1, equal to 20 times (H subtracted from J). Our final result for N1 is 375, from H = -29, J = -10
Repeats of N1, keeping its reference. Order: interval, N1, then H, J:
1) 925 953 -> 60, -2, 1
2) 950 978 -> 65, -4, 0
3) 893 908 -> 115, 1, 7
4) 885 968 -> 326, -14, 2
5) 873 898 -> 311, -28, -13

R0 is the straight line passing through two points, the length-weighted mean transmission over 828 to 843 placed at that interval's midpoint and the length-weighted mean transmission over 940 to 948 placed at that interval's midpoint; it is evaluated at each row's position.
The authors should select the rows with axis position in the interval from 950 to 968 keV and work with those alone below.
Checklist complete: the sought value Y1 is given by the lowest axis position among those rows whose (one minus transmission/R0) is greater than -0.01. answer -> 954.0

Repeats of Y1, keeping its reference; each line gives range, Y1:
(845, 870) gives 846.5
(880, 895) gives 881.5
